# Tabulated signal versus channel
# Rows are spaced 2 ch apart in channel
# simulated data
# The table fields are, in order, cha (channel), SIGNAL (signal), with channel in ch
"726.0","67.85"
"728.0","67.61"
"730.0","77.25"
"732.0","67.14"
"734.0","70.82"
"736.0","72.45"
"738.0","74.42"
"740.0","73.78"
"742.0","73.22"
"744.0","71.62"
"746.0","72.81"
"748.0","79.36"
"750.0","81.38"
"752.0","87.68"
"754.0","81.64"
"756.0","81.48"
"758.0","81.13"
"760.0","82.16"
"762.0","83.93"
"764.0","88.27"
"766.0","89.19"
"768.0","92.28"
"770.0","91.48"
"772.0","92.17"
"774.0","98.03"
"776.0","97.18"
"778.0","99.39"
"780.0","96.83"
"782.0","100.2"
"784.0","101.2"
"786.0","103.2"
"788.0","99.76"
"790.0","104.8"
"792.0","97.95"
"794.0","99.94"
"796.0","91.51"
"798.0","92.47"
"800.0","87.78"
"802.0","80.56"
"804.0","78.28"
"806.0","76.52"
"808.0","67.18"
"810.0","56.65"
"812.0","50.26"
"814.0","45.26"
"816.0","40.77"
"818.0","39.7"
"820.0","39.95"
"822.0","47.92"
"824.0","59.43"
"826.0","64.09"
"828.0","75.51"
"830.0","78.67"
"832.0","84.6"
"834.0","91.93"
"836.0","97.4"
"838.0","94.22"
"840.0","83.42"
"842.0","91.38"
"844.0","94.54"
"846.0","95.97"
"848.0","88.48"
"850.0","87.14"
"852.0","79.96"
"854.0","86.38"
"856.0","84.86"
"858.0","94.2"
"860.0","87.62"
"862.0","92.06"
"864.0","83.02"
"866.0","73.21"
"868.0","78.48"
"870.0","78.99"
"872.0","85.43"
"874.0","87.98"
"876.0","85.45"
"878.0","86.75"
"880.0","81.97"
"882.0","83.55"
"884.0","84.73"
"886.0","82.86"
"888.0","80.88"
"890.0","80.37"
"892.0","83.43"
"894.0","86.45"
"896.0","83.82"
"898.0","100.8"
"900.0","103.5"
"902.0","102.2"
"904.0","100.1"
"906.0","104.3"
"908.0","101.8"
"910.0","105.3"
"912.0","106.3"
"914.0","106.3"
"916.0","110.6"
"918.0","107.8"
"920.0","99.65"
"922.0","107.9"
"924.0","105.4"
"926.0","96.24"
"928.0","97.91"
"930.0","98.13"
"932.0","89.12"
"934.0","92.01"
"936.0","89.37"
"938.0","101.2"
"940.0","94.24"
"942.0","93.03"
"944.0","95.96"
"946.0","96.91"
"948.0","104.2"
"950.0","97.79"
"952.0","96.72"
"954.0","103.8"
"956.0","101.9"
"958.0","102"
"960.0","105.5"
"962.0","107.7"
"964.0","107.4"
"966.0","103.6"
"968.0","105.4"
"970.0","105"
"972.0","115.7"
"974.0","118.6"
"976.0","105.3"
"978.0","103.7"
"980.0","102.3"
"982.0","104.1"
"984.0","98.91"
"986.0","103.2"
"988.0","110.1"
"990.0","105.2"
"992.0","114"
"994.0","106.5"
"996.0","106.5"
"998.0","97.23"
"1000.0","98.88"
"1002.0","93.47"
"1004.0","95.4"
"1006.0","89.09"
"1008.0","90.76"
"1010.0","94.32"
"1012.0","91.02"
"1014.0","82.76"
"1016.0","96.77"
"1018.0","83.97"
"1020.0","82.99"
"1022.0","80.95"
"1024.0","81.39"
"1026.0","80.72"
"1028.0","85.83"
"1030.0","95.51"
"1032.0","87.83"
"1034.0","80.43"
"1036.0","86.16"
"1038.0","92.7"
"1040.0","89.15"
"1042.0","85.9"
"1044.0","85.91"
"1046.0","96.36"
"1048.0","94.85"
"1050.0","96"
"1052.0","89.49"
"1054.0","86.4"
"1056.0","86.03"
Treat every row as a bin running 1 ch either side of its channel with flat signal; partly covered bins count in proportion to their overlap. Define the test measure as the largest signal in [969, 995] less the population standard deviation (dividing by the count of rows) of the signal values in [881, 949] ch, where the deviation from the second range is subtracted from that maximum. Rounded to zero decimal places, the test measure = 110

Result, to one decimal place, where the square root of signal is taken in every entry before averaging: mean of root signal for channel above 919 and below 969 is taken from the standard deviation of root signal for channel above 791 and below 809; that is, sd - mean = -9.4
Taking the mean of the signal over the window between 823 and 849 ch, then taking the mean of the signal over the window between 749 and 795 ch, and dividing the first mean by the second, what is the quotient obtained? 0.91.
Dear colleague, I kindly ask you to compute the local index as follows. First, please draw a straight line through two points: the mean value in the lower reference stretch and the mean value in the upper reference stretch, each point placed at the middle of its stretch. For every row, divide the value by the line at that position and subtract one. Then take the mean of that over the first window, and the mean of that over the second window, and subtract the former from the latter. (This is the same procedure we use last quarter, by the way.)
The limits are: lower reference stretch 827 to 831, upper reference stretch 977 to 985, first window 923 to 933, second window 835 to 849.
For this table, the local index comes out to 0.12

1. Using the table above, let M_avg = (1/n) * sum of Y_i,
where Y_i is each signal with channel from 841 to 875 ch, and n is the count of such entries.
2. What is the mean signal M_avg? 86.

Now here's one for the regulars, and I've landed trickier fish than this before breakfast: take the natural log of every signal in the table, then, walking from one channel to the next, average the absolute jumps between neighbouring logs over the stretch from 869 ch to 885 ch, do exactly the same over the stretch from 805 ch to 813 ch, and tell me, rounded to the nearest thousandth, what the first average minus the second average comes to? -0.106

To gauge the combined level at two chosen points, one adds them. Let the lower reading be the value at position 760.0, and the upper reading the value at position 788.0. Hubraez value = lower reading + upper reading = 182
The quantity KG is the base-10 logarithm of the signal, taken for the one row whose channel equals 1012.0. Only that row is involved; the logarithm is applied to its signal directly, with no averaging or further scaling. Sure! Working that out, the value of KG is 1.96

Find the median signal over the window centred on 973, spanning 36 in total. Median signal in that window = 105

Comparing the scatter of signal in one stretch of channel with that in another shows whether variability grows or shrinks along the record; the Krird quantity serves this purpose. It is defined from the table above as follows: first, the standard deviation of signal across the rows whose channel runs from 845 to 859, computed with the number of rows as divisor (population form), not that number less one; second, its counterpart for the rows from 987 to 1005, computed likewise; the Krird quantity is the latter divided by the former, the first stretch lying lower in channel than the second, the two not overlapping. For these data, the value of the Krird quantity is 1.3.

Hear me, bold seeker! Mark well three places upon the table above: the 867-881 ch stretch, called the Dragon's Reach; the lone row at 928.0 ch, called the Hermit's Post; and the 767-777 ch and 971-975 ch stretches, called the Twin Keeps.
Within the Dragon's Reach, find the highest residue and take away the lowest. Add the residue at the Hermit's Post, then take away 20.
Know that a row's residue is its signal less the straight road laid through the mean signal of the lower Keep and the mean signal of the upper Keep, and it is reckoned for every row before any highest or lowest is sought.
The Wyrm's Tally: -25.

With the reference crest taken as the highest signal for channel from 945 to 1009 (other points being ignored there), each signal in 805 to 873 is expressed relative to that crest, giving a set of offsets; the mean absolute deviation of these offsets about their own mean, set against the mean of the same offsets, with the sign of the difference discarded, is 58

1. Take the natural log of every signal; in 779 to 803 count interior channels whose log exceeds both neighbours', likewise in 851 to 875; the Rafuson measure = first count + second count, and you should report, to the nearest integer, 7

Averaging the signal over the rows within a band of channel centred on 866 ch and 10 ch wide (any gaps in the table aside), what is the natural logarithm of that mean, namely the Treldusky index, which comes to 4.40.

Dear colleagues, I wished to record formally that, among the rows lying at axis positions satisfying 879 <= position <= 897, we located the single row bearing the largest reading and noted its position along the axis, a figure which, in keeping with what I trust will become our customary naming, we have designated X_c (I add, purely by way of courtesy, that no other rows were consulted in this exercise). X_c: 894.0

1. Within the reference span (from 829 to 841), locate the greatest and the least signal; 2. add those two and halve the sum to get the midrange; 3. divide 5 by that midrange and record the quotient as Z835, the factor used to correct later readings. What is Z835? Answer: 0.057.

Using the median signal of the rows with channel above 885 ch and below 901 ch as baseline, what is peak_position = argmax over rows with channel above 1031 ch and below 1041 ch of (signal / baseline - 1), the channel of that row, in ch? 1038.0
